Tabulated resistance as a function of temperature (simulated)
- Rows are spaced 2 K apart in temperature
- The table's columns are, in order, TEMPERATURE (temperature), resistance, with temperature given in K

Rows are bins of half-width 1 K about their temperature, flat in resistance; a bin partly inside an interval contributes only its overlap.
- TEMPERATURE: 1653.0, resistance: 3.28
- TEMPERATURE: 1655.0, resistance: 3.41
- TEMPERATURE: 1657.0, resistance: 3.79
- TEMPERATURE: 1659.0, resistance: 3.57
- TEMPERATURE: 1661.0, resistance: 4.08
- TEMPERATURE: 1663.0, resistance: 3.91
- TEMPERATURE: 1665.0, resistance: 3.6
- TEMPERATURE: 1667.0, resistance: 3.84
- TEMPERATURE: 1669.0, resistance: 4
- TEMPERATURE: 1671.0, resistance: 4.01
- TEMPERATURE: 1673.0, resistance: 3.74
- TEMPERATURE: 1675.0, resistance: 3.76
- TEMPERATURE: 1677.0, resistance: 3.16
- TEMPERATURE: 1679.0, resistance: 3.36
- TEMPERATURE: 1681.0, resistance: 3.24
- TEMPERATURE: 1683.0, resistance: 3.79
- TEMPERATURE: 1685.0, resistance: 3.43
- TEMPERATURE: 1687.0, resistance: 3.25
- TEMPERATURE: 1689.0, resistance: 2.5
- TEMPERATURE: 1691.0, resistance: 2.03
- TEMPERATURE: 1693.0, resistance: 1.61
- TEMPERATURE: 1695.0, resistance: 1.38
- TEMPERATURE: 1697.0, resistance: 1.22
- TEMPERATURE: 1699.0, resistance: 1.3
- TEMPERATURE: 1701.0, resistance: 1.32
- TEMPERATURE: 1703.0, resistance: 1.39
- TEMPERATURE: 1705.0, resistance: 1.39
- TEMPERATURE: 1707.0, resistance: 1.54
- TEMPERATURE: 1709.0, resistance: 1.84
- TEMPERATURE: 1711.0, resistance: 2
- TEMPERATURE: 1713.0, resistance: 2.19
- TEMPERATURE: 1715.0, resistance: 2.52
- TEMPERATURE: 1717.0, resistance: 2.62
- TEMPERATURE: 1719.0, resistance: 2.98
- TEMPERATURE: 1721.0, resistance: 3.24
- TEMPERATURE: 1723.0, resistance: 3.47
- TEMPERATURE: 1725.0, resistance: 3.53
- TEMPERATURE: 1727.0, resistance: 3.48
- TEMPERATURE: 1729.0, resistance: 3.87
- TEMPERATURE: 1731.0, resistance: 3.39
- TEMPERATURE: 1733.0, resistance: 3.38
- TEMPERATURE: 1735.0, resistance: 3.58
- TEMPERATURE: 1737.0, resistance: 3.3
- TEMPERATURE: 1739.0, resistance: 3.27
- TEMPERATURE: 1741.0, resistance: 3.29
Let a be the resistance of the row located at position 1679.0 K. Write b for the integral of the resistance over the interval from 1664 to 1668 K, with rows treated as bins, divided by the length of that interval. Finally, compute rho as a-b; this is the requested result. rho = -0.36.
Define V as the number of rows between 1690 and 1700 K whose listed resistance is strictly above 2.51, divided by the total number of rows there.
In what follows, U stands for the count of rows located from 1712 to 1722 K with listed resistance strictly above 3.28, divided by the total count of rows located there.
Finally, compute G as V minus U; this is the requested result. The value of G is 0.0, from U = 0.00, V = 0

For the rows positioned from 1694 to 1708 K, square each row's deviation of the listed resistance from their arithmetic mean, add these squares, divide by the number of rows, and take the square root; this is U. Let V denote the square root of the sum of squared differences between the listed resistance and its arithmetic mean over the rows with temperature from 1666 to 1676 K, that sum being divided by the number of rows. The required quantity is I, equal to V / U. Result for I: 1.3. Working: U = 0.09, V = 0.1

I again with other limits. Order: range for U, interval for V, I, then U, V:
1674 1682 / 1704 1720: 2.2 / 0.23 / 0.5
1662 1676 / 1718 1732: 1.8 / 0.14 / 0.3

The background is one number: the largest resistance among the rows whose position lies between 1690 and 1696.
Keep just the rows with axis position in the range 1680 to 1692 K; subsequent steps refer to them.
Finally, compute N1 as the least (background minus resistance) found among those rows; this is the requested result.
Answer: -1.8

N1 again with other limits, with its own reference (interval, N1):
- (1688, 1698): -0.5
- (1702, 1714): -0.2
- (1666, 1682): -2.0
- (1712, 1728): -1.5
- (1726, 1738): -1.8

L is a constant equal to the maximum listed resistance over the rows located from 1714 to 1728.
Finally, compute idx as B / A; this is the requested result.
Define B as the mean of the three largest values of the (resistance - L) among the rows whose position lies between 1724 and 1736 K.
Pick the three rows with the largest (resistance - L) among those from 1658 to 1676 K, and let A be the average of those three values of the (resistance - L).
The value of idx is 0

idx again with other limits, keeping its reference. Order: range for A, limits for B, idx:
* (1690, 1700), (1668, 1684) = 0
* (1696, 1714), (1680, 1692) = 0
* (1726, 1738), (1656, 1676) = 4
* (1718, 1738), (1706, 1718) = -8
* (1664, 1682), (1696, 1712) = -4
